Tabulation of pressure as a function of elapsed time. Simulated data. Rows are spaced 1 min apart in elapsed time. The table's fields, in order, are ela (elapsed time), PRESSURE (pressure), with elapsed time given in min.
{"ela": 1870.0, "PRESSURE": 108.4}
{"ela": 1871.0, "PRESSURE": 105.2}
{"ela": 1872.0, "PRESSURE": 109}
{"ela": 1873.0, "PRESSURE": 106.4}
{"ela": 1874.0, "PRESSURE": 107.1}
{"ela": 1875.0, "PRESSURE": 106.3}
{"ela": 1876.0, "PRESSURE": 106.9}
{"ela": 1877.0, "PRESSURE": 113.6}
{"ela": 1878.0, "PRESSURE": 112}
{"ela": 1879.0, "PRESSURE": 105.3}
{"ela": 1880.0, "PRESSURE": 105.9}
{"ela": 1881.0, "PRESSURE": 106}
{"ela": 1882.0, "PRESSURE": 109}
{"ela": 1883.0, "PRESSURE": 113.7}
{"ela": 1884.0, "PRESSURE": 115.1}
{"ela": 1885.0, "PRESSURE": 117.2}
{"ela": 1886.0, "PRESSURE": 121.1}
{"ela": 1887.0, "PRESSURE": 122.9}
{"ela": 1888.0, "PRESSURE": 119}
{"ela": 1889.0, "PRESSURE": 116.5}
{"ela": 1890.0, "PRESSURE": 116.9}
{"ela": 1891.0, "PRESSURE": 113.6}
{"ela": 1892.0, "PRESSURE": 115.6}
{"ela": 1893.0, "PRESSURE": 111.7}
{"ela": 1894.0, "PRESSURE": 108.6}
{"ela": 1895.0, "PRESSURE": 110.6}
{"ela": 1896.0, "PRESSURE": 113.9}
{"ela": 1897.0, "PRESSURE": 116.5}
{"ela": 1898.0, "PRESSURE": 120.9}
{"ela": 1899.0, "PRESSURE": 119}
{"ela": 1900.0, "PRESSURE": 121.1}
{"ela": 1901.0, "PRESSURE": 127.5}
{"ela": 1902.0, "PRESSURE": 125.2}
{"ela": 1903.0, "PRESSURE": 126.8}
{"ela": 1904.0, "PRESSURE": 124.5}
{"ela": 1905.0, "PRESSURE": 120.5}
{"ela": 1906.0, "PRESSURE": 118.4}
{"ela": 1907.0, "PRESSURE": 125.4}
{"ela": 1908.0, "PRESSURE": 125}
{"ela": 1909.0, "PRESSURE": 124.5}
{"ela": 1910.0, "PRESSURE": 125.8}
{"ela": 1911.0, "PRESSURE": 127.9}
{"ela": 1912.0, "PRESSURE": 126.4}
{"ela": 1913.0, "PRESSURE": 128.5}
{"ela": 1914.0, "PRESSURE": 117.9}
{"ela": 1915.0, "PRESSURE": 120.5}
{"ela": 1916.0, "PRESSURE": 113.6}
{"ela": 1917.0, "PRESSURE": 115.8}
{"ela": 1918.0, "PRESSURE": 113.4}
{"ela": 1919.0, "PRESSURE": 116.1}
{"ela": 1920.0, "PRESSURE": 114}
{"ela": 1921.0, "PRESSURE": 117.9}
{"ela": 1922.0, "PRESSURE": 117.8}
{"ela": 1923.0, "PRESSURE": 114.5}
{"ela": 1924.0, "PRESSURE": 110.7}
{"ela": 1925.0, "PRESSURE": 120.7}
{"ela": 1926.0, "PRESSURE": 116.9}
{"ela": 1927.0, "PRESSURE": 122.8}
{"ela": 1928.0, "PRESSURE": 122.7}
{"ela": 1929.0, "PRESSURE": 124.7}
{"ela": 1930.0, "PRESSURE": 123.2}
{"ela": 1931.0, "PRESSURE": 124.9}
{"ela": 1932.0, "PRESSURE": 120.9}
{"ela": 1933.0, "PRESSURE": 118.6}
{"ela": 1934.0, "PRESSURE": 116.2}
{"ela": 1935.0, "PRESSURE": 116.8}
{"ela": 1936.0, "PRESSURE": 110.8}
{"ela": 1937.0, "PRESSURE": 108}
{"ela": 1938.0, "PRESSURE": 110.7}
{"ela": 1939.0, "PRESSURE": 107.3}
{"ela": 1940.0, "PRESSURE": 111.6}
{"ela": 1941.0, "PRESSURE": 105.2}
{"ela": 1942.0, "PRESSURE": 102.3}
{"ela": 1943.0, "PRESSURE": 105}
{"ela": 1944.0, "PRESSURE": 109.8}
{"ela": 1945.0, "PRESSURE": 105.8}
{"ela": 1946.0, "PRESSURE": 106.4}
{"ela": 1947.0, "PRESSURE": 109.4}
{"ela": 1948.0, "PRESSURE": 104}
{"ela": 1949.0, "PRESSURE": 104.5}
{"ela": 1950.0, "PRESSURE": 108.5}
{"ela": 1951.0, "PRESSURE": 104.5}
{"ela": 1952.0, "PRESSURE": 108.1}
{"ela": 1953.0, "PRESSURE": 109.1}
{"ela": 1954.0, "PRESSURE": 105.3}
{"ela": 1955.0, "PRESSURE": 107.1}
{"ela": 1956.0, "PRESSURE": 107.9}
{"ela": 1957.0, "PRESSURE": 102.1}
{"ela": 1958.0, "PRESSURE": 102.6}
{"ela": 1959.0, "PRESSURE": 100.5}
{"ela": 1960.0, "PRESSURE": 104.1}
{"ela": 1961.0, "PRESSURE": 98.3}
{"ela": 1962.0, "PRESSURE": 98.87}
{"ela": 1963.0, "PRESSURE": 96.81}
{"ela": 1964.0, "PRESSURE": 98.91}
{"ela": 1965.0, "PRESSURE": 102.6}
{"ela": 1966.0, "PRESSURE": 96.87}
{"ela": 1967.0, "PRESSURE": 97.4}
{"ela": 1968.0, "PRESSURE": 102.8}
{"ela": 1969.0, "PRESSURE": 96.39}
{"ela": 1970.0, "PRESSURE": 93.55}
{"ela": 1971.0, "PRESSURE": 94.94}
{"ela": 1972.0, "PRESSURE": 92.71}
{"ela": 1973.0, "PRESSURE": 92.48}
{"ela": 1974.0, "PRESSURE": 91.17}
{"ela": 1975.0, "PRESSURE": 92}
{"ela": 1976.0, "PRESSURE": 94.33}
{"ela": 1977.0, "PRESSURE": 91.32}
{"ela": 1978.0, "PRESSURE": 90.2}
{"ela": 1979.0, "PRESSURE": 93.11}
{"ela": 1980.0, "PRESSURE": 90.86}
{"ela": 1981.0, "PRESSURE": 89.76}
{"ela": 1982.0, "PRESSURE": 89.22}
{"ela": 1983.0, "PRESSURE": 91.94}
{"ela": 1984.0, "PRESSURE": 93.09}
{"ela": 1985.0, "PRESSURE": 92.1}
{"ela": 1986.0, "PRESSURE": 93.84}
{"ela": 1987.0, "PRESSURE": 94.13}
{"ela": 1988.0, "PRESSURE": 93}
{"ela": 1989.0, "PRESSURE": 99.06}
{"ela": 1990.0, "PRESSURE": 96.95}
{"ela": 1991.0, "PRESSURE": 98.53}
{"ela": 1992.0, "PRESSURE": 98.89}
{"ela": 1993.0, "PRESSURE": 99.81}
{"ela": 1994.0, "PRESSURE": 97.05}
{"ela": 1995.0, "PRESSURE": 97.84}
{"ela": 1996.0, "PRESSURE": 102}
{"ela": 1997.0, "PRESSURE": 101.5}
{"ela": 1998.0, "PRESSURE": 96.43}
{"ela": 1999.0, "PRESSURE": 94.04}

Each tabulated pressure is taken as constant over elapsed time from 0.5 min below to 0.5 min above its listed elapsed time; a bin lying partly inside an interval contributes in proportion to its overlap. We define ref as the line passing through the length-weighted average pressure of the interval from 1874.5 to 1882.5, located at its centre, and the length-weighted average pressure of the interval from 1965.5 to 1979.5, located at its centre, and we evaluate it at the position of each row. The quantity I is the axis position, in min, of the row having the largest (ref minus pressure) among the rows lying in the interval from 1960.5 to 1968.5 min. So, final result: 1963.0 min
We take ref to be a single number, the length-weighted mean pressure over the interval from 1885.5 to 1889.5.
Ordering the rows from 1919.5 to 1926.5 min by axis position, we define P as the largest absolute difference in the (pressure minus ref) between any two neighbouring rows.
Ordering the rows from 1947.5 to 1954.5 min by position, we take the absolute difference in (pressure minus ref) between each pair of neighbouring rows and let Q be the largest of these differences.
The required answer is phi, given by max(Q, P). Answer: 10.0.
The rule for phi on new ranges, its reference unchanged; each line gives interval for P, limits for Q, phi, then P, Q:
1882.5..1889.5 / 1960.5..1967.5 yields 5.7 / 3.9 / 5.7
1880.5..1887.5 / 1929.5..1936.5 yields 6.0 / 4.7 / 6.0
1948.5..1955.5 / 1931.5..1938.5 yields 6.0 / 4.0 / 6.0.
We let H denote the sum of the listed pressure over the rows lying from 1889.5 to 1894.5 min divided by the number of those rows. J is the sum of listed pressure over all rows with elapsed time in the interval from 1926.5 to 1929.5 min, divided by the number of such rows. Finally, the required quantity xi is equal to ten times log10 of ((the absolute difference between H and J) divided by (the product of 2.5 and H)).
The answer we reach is -14.5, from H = 113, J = 123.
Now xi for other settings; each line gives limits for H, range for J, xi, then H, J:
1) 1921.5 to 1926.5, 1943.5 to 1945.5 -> -15.4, 116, 108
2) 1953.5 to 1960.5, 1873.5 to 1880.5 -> -18.2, 104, 108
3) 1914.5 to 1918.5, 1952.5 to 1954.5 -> -15.3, 116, 107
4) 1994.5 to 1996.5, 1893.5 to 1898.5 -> -12.5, 100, 114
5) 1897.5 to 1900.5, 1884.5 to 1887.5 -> -36.5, 120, 120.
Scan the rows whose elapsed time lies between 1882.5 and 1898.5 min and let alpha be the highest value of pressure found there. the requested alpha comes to 122.9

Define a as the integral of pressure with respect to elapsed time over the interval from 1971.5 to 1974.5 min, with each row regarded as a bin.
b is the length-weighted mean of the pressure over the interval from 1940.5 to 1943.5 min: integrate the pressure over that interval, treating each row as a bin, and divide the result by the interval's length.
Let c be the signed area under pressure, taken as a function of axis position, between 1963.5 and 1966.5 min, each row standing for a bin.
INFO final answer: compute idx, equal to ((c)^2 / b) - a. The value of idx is 578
